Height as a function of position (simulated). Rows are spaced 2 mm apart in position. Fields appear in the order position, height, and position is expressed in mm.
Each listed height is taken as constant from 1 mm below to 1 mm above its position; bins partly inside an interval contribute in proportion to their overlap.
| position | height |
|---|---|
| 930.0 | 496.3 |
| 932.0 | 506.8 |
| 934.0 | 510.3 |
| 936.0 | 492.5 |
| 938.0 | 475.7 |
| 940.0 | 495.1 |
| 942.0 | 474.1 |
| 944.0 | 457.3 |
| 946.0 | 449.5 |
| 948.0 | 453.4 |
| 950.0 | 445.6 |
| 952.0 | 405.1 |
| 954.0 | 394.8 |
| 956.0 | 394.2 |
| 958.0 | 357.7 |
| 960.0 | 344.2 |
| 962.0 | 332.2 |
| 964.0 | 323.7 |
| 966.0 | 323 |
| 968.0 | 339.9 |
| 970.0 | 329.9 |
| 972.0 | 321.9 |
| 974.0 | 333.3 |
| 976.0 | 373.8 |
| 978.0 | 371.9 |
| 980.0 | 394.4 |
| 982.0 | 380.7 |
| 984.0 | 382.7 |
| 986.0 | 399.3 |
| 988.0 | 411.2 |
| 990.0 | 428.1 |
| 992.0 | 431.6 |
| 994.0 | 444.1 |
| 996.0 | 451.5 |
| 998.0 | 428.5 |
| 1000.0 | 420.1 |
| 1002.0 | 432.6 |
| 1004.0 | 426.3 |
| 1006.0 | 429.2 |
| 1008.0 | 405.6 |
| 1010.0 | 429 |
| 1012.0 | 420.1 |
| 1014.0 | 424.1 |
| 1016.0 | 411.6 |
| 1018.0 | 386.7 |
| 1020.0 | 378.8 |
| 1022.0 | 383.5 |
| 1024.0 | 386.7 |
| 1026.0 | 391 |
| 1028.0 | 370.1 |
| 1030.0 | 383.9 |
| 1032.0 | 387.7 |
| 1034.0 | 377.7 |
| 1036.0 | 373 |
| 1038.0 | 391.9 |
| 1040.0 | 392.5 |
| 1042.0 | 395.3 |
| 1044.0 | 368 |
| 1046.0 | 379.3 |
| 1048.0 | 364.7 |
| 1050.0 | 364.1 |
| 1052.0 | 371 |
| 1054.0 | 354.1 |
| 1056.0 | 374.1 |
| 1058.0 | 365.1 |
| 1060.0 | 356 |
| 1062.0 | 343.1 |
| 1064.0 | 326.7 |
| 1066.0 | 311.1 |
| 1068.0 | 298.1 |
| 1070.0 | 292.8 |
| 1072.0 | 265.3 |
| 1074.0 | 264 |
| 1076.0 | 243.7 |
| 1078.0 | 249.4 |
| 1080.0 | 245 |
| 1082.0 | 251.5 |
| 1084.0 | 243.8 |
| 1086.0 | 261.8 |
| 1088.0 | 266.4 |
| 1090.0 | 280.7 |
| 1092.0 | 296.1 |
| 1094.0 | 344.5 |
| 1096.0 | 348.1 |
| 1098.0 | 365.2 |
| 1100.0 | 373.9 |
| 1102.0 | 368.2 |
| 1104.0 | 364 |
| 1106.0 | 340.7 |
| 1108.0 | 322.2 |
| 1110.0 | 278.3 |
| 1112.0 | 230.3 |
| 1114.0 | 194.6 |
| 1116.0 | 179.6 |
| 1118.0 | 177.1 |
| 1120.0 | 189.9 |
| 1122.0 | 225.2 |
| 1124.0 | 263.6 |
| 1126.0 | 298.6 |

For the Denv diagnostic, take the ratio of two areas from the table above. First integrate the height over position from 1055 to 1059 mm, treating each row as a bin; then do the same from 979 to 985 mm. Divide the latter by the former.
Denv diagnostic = 1.6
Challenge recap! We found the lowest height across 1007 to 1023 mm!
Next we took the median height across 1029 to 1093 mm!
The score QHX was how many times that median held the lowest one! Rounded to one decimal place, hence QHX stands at 0.9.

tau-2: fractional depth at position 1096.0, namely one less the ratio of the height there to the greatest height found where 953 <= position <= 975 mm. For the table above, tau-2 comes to 0.12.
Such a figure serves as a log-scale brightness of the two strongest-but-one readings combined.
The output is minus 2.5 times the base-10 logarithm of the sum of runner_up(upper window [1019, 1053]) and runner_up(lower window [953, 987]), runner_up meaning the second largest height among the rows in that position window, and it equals -7.24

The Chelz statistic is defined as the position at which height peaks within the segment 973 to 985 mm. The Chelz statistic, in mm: 980.0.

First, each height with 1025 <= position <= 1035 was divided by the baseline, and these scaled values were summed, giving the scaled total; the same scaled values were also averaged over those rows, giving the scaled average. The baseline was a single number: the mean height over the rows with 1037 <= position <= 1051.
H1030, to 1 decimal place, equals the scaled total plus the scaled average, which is 6.0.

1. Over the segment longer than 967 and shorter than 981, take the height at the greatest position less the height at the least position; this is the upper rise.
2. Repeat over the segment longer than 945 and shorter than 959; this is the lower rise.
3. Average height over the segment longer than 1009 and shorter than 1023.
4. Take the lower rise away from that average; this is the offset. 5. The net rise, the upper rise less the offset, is -442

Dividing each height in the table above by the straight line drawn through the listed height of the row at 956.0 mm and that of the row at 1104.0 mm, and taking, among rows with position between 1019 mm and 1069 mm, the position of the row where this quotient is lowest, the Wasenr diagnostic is 1068.0 mm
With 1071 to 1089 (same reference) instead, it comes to 1076.0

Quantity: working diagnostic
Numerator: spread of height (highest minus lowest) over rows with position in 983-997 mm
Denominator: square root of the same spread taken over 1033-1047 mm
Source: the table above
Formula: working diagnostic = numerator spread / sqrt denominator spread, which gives 13.2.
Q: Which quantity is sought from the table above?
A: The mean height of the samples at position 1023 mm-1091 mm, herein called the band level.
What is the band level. 332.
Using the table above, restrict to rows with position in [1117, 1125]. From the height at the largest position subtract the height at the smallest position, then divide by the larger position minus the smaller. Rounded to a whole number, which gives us 14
